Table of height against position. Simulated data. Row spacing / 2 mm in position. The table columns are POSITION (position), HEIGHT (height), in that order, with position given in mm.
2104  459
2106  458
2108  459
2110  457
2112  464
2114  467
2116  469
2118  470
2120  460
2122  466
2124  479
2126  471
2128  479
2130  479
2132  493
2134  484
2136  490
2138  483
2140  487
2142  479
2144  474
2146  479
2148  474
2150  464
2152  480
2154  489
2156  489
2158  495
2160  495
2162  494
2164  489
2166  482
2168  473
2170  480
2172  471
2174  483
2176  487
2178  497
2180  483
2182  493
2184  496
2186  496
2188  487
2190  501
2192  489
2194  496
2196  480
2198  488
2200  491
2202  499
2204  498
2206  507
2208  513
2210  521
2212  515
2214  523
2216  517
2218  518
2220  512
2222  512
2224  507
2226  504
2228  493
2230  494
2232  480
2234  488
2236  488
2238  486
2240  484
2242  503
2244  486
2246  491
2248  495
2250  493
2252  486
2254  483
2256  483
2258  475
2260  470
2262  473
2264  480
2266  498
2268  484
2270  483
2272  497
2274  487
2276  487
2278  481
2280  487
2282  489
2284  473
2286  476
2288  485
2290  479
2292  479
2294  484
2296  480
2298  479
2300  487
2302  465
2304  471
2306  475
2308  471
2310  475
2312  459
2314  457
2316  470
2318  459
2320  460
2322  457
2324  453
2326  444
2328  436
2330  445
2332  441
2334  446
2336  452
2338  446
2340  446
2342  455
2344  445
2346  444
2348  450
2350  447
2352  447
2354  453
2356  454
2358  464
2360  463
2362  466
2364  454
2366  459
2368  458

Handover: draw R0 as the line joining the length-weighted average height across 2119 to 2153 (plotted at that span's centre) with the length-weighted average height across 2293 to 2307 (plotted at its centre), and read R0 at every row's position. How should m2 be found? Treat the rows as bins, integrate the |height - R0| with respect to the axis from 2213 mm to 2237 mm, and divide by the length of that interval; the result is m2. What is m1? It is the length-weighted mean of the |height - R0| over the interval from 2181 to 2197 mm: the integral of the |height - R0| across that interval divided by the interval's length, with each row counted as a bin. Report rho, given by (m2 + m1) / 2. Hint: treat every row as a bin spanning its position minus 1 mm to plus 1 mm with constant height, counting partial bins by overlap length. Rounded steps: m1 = 15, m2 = 26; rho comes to 20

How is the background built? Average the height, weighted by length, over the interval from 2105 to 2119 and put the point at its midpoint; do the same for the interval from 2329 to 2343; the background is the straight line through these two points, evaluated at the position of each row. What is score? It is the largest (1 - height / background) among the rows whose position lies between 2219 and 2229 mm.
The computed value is -0.08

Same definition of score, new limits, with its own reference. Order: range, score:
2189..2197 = -0.05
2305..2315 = -0.02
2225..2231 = -0.08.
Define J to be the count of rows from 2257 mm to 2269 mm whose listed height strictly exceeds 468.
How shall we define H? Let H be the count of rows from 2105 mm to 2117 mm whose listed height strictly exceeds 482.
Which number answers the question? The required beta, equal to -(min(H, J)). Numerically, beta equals 0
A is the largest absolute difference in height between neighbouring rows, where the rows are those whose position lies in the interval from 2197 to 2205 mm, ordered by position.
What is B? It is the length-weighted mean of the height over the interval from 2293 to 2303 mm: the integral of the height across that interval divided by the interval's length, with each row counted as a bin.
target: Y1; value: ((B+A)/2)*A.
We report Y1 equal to 1948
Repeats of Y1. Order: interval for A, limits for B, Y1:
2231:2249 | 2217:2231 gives 4985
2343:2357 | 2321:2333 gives 1356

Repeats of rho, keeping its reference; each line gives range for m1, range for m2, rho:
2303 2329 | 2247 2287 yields 13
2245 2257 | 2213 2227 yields 23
